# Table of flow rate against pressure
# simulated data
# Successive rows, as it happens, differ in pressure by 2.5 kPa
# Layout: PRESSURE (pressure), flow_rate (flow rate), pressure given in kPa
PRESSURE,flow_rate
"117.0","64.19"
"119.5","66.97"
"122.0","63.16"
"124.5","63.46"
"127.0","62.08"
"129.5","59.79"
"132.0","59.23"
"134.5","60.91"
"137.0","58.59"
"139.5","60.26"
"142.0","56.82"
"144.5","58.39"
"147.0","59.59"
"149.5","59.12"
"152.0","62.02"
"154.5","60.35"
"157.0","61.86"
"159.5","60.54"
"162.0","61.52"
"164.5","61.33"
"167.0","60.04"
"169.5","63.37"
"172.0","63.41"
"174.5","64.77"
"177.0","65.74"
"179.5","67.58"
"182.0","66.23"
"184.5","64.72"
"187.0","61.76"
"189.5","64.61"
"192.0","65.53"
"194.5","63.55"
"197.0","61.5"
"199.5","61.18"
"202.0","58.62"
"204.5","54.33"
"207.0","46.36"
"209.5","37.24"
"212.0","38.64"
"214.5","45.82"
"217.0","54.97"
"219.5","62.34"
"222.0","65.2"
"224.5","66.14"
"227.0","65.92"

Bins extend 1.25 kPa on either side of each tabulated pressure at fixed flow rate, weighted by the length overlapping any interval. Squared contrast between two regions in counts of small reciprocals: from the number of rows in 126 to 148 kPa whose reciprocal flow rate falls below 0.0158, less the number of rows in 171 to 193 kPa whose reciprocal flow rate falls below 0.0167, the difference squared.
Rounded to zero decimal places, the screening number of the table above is 81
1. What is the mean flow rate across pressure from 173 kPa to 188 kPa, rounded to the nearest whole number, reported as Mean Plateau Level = 65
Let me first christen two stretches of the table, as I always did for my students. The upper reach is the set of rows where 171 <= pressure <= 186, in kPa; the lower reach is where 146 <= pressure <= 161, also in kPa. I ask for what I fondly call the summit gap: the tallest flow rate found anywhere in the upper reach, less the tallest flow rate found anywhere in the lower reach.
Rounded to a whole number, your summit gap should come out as 6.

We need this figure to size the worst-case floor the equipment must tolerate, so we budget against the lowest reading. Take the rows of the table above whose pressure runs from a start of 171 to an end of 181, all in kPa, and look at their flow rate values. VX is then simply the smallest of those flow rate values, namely 63.41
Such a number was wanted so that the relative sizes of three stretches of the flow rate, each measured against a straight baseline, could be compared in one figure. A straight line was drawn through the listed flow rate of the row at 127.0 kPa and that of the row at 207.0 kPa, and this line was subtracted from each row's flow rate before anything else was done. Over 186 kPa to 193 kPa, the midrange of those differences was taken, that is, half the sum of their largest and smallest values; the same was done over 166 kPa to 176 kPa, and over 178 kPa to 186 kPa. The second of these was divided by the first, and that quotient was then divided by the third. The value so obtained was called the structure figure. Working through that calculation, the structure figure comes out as 0.043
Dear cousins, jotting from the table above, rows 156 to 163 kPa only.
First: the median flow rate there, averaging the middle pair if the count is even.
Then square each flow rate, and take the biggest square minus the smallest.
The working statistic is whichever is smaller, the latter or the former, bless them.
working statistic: 61.5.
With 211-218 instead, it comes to 45.8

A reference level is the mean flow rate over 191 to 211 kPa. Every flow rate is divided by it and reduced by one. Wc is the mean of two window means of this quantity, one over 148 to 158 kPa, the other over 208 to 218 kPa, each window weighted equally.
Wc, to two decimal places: -0.06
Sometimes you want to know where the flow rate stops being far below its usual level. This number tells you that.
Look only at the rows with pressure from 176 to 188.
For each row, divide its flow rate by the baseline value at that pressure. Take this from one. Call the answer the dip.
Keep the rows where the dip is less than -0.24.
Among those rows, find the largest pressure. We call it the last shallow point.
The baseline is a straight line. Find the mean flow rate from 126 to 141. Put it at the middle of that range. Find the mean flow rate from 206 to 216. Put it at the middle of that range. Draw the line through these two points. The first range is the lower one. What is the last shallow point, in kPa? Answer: 187.0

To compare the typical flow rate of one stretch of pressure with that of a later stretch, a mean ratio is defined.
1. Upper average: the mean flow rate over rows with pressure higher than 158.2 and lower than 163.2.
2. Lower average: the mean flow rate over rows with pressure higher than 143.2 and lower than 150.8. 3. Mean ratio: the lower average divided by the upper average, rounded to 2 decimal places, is 0.97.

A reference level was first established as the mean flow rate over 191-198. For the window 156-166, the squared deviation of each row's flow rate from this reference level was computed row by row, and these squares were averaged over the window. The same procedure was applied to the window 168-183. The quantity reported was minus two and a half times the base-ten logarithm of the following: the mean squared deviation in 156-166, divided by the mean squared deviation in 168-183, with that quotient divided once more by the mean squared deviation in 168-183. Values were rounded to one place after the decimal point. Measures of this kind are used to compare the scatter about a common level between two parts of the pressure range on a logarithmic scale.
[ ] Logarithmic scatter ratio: 1.7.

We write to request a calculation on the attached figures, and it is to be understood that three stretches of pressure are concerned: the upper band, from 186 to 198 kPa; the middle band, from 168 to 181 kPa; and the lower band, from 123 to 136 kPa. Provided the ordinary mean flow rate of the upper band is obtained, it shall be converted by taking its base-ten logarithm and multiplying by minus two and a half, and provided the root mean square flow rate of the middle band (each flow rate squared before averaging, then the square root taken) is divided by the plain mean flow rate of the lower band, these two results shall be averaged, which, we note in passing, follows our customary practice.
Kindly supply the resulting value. -1.72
